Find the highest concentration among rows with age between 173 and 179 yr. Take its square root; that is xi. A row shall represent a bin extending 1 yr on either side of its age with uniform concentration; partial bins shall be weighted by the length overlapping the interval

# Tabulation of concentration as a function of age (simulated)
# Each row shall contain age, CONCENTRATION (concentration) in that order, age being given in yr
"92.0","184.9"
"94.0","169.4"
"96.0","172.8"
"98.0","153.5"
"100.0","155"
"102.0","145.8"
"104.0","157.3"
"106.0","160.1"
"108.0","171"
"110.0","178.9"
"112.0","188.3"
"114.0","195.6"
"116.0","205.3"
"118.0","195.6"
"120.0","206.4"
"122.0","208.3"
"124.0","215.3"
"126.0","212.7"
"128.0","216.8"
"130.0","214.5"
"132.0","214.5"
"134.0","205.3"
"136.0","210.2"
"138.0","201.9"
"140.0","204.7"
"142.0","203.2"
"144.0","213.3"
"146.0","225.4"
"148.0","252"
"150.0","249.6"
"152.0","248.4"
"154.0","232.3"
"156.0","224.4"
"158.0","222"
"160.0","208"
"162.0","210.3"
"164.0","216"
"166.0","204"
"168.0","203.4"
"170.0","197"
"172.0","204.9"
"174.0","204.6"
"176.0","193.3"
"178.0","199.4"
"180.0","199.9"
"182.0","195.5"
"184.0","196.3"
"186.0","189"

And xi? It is 14.3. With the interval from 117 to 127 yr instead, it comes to 14.7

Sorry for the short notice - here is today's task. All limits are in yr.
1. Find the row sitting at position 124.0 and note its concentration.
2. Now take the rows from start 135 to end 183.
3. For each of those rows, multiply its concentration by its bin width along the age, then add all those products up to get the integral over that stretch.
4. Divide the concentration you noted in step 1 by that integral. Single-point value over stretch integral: 0.0210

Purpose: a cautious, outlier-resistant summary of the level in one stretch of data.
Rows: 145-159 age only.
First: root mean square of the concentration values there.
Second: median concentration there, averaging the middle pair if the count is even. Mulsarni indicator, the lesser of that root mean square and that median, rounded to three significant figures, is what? 232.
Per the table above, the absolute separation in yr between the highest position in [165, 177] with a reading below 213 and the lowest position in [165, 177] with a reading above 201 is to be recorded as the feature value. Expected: 10 yr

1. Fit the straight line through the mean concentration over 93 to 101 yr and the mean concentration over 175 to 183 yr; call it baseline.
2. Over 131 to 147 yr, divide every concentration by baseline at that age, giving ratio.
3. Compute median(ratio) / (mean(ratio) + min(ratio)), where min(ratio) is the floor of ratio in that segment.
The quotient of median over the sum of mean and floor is 0.508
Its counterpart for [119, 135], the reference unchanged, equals 0.514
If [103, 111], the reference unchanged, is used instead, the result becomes 0.509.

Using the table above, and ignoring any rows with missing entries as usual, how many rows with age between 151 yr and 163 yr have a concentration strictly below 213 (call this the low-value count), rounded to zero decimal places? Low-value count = 2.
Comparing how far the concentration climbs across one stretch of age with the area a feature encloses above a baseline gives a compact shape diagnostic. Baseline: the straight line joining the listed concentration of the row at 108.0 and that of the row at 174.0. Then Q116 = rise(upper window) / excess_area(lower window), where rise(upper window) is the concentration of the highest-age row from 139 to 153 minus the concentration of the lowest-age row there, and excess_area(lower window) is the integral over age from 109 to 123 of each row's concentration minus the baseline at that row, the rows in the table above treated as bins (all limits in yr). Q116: 0.14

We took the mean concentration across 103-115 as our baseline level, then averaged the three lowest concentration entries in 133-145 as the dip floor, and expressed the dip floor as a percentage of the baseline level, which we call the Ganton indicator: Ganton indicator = 116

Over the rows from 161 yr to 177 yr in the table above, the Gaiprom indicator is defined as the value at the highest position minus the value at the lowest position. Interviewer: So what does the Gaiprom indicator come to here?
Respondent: -17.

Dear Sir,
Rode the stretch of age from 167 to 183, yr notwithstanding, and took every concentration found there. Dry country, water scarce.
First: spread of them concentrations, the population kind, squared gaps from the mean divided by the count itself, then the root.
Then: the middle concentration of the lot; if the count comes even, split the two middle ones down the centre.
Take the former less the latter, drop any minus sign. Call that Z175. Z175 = 196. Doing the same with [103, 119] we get 167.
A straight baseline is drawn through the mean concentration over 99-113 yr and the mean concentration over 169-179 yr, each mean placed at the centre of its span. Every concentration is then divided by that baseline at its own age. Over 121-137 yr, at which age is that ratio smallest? 134.0 yr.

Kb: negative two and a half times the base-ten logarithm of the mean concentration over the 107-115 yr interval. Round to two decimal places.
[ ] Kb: -5.66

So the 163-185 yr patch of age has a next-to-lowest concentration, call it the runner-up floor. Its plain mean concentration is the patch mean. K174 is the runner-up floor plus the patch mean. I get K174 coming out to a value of 397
